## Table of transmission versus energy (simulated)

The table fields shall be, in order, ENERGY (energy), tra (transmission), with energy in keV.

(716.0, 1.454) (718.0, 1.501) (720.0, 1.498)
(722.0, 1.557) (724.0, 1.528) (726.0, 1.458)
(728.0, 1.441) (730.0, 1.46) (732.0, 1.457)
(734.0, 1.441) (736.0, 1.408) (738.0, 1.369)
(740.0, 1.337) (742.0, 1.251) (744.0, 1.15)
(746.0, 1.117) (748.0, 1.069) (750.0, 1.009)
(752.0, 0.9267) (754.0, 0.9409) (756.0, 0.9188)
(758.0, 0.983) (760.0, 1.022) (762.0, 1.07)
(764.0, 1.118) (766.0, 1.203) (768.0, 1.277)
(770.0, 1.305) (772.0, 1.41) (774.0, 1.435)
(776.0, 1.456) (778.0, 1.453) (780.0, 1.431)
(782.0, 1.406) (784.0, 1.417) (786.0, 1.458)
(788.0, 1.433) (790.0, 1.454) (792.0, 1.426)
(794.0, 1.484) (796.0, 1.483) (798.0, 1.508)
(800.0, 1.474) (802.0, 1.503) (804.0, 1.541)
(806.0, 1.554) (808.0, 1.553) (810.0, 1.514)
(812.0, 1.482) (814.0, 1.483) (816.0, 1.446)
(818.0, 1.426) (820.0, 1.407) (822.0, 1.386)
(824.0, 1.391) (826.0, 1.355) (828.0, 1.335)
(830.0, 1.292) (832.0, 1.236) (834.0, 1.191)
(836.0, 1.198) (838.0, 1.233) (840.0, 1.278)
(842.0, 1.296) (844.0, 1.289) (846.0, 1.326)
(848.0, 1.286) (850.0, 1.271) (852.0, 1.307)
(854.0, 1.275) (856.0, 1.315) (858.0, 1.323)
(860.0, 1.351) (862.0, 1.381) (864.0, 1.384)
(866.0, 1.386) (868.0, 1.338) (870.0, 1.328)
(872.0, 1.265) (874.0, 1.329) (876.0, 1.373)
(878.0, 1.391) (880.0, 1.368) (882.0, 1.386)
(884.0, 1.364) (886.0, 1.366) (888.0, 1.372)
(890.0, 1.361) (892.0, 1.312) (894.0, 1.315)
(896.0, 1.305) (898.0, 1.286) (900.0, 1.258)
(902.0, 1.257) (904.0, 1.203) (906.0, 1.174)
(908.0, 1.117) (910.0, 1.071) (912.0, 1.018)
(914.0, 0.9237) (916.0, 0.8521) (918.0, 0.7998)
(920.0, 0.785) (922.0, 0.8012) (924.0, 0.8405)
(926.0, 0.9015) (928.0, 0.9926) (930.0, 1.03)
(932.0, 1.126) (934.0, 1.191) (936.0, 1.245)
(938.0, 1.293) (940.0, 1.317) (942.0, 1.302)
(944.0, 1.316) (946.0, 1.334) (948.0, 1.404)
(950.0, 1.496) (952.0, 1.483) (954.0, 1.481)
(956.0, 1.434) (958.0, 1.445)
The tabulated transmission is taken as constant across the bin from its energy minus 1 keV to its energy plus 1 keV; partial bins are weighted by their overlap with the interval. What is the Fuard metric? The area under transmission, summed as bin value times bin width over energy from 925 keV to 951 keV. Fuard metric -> 31.9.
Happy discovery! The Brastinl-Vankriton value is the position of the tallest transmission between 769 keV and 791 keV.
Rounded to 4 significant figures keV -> 786.0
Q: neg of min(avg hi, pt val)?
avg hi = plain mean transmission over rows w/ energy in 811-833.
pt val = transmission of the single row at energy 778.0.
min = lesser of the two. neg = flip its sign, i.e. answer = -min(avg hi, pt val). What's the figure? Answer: -1.39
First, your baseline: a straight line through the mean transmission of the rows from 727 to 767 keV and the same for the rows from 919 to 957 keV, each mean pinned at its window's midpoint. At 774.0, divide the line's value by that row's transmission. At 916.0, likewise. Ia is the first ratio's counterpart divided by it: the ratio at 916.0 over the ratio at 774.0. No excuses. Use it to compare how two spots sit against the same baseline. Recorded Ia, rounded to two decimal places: 1.70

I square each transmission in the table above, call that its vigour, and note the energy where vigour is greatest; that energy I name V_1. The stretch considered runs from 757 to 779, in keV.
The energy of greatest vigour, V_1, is 776.0 keV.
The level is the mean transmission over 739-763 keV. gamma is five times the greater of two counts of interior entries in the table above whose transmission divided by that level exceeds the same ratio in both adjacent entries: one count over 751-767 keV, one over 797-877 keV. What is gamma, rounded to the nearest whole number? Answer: 35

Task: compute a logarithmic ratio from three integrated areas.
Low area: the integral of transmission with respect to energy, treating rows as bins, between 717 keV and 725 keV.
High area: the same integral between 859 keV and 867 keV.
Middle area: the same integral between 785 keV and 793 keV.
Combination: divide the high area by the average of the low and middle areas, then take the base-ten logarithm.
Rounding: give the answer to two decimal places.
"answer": -0.03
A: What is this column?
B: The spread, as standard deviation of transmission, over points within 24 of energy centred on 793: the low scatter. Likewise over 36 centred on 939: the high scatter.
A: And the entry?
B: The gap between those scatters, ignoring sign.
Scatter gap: 0.18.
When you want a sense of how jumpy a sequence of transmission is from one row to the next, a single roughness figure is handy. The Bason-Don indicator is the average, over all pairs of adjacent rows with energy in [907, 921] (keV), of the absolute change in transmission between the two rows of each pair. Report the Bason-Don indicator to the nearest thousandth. 0.055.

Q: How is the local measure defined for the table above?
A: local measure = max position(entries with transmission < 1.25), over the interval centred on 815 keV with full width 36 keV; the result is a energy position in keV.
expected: 832.0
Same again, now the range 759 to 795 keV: 766.0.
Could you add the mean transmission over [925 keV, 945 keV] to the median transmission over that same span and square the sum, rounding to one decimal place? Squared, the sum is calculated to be 5.7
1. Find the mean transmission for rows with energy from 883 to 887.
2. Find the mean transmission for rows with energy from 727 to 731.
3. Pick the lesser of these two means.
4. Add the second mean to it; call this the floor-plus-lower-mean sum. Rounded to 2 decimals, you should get 2.82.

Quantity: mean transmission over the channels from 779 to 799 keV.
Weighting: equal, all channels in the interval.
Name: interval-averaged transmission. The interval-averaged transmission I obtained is 1.45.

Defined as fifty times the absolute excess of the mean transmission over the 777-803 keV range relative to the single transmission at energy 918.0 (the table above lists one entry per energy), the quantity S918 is 33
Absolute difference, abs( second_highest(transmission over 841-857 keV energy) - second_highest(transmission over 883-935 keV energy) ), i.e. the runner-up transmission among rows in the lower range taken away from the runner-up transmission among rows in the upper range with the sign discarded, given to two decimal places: 0.05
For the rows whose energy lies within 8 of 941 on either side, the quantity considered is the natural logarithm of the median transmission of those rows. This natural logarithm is 0.27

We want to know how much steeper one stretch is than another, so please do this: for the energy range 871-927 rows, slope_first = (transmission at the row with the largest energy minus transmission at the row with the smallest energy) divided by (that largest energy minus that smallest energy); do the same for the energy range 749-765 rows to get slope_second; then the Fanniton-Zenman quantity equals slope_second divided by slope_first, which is -1.2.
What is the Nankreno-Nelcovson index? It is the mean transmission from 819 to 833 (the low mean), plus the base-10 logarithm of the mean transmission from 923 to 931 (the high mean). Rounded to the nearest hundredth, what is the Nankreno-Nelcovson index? 1.32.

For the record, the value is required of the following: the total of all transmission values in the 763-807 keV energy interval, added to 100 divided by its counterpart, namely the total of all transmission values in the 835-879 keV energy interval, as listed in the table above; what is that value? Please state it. 34.7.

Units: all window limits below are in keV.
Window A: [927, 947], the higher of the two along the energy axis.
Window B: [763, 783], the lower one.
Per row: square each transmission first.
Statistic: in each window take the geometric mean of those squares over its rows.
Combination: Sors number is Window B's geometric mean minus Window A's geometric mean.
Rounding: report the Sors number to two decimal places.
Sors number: 0.35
